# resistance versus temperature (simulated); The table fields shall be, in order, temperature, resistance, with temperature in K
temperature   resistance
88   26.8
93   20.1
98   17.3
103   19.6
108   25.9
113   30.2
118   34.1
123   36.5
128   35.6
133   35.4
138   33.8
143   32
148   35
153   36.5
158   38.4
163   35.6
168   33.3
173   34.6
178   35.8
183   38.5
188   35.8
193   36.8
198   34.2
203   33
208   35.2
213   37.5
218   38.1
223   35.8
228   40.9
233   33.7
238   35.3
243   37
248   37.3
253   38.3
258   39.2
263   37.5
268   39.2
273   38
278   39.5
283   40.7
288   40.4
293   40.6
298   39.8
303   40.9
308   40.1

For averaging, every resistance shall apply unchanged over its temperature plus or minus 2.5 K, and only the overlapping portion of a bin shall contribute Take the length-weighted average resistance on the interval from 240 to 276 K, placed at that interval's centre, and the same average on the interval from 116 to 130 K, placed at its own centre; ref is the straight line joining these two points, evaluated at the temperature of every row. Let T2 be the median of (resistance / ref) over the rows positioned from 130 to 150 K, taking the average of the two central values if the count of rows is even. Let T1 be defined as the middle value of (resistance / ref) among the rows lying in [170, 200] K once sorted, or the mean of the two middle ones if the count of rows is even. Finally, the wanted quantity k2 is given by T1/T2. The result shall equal 1.02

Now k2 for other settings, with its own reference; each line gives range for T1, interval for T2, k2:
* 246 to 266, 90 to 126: 1.35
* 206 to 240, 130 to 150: 1.00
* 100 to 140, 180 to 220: 0.97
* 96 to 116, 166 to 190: 0.66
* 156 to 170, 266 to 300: 0.96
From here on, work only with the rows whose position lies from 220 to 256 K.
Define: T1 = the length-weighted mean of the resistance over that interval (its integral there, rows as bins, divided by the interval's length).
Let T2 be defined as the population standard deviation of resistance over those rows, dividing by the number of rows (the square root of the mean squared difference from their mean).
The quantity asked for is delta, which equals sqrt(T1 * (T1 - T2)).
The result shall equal 35.9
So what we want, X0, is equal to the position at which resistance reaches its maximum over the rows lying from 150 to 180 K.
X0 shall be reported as 158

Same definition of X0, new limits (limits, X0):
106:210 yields 183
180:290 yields 228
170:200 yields 183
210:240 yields 228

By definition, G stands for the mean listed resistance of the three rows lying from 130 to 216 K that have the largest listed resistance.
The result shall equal 38.1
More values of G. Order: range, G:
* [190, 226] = 37.5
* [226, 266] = 39.5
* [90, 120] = 30.1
